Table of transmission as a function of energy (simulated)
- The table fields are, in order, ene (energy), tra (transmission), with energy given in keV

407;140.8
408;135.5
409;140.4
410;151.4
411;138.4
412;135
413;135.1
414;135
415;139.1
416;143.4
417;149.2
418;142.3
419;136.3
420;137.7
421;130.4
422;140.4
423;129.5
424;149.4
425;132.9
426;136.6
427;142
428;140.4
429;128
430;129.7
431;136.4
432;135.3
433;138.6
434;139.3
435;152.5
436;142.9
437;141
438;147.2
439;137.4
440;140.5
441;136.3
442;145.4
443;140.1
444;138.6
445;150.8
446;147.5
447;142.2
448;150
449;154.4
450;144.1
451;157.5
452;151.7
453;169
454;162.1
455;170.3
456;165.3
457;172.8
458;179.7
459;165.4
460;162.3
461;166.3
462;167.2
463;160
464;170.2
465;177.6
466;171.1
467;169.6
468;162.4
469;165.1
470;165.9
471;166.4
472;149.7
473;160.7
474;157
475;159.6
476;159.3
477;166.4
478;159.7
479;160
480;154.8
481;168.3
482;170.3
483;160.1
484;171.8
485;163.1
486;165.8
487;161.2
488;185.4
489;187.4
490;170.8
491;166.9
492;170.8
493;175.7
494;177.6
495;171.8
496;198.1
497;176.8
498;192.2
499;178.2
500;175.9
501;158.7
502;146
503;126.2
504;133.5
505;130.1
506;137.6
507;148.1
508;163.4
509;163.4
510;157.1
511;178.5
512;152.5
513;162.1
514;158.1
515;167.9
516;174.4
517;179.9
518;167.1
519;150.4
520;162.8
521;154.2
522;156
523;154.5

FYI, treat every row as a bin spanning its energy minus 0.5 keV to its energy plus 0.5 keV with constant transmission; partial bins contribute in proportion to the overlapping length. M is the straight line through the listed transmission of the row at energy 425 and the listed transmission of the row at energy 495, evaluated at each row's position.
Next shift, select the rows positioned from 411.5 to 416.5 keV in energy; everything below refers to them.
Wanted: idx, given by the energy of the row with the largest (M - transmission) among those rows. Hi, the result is 414 keV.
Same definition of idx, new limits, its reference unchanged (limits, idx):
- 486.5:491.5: 487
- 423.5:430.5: 429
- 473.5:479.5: 474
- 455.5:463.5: 463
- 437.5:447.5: 441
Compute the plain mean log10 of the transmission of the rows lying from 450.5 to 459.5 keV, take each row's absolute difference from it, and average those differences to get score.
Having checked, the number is 0.016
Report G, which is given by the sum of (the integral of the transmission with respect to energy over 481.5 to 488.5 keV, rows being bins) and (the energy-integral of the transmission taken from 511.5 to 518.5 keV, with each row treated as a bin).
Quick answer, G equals 2340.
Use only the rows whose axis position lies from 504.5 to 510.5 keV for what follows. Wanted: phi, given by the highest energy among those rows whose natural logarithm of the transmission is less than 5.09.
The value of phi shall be 510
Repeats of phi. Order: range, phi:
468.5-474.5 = 474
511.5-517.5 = 514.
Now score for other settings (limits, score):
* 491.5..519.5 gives 0.039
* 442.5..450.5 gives 0.014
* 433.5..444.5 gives 0.011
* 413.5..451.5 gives 0.017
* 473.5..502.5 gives 0.023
